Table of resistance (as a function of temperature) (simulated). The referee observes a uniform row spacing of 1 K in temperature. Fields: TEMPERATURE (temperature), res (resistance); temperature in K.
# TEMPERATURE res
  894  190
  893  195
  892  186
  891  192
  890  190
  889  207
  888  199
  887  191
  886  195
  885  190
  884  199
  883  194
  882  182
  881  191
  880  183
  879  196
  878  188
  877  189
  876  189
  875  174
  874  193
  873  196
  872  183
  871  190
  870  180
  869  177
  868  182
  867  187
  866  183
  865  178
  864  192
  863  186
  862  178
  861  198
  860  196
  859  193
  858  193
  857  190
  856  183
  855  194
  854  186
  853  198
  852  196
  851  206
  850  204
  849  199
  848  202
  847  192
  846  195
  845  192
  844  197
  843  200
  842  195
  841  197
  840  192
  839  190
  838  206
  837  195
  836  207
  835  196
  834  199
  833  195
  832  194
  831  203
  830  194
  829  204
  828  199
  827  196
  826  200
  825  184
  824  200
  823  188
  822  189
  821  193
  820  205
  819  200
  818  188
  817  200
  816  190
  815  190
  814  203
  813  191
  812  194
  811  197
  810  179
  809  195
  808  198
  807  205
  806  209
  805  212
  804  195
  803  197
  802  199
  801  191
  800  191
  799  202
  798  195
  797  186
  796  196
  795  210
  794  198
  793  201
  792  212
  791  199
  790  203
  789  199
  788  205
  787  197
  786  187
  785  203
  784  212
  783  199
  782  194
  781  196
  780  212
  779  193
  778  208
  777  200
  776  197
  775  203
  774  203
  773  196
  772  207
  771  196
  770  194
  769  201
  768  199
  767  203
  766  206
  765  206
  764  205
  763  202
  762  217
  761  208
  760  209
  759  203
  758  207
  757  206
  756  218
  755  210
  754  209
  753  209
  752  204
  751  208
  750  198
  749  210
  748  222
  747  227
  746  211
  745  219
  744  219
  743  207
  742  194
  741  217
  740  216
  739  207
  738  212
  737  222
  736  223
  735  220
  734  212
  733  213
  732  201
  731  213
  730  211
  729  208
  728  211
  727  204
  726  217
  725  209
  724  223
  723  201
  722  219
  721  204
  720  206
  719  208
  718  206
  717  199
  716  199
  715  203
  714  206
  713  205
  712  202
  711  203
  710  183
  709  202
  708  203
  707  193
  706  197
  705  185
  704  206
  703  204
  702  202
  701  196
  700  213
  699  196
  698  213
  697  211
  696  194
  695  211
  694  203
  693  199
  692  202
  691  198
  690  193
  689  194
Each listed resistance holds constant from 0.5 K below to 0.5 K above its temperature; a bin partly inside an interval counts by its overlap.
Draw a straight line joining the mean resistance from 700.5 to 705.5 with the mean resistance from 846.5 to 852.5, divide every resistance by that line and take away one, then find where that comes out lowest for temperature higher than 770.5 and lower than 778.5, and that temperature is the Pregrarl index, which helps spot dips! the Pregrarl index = 773 K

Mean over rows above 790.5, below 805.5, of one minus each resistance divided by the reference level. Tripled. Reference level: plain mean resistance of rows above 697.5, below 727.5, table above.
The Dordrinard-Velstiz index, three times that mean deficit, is 0.07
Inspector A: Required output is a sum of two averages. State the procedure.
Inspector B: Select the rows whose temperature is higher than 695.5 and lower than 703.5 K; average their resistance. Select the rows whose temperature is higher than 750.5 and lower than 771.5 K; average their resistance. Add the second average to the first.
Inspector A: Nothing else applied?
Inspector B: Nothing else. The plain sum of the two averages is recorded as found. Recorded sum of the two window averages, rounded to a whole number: 409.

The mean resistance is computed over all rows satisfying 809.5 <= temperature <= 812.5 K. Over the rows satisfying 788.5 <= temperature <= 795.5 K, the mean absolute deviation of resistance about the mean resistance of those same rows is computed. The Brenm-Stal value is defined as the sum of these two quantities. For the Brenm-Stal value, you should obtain 194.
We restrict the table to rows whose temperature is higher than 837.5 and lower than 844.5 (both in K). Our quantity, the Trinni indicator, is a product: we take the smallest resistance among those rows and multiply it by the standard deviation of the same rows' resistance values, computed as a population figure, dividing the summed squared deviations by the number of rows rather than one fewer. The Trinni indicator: 929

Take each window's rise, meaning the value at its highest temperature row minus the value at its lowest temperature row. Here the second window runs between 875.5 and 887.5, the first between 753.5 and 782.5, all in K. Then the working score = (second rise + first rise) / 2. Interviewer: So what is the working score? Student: -6.5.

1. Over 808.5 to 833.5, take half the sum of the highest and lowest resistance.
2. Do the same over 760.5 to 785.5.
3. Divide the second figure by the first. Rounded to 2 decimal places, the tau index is 1.07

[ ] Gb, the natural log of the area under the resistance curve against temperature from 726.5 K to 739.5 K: 7.92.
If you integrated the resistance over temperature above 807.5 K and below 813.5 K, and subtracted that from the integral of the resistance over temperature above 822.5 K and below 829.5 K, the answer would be 217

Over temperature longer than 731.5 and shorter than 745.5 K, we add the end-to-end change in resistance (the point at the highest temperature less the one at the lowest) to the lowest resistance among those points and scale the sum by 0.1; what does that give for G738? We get 21.2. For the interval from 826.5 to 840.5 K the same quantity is 18.6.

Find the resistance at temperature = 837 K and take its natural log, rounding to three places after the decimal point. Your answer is 5.273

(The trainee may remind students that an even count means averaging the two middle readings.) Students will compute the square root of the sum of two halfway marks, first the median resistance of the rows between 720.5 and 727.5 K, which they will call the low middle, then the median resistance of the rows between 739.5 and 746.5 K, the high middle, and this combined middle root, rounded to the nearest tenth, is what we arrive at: 20.6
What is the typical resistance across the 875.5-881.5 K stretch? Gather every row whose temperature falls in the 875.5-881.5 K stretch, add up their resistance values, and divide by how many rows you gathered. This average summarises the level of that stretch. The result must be 189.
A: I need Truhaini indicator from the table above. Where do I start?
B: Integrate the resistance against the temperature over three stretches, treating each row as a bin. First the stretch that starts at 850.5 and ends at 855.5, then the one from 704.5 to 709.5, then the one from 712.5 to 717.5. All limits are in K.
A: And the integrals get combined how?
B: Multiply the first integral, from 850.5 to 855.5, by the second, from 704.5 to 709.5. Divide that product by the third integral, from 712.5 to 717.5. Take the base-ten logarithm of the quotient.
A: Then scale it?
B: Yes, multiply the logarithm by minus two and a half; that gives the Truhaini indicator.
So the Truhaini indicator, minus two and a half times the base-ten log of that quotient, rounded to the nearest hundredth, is -7.44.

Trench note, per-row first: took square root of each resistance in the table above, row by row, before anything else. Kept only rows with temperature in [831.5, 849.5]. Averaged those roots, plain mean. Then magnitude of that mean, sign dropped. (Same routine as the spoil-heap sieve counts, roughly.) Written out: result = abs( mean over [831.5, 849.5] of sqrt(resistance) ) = 14.0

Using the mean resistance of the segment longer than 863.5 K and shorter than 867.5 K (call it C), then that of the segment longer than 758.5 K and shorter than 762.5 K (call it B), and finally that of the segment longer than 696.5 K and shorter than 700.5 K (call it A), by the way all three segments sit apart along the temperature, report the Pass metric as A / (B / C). 184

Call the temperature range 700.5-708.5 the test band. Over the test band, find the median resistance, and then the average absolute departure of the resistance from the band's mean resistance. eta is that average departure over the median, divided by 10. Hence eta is 0.0028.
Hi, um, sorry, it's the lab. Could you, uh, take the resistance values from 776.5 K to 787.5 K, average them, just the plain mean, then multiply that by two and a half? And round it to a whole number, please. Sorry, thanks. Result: 500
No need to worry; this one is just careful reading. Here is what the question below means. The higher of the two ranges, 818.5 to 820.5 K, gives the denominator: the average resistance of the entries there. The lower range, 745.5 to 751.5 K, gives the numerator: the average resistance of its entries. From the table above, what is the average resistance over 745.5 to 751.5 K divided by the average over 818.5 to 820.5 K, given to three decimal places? 1.050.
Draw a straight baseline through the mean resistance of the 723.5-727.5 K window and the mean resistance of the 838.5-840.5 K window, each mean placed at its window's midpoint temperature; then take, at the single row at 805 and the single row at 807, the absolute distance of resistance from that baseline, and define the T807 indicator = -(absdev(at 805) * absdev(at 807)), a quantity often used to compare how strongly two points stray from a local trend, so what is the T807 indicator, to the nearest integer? -109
